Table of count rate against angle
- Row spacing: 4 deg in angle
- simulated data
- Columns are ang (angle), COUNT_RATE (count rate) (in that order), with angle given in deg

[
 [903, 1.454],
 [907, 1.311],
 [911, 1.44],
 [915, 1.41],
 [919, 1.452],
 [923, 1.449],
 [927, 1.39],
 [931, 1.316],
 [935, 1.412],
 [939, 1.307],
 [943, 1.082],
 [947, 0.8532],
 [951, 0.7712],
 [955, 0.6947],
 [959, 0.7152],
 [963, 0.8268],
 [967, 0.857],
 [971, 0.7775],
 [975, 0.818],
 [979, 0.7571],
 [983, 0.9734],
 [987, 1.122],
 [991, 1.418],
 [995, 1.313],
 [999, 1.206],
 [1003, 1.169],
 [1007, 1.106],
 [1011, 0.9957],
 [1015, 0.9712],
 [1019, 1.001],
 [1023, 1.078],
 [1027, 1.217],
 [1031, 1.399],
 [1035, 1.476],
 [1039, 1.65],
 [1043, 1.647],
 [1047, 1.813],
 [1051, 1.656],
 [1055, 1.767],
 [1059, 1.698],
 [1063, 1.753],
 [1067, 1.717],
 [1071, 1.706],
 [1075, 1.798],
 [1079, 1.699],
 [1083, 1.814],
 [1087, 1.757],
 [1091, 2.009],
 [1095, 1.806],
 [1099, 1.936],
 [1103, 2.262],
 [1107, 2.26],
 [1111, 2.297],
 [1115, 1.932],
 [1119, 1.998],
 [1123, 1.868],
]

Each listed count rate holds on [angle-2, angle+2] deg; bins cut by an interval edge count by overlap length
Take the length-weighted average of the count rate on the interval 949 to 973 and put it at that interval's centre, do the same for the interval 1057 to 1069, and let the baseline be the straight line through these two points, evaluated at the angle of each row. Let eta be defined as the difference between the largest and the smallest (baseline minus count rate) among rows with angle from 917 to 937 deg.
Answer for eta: 0.25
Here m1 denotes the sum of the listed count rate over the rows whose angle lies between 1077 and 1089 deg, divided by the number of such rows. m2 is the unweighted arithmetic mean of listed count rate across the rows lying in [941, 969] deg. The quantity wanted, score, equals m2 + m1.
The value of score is 2.6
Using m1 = 1.8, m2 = 0.8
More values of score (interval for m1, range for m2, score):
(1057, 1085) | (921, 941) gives 3.1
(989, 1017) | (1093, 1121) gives 3.2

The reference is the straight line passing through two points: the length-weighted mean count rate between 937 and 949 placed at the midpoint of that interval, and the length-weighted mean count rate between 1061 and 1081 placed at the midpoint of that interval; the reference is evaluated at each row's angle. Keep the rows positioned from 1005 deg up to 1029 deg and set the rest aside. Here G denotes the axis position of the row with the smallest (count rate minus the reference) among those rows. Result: 1015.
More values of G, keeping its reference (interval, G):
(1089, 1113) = 1095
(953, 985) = 979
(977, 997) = 979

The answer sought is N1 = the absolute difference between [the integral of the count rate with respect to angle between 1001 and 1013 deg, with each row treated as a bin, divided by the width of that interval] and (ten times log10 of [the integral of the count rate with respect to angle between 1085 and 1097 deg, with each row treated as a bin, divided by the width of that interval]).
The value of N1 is 1.6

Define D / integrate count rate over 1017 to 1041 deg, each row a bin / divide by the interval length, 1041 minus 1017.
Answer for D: 1.3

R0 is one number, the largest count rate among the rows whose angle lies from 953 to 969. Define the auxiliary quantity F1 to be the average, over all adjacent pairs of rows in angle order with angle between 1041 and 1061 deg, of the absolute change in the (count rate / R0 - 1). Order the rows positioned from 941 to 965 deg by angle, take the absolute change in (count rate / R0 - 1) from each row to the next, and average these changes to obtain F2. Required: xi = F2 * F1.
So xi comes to 0.018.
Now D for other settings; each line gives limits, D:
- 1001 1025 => 1.1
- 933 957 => 1.0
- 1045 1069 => 1.7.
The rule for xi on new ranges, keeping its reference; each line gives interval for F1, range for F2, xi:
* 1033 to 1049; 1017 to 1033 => 0.021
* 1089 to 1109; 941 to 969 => 0.021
